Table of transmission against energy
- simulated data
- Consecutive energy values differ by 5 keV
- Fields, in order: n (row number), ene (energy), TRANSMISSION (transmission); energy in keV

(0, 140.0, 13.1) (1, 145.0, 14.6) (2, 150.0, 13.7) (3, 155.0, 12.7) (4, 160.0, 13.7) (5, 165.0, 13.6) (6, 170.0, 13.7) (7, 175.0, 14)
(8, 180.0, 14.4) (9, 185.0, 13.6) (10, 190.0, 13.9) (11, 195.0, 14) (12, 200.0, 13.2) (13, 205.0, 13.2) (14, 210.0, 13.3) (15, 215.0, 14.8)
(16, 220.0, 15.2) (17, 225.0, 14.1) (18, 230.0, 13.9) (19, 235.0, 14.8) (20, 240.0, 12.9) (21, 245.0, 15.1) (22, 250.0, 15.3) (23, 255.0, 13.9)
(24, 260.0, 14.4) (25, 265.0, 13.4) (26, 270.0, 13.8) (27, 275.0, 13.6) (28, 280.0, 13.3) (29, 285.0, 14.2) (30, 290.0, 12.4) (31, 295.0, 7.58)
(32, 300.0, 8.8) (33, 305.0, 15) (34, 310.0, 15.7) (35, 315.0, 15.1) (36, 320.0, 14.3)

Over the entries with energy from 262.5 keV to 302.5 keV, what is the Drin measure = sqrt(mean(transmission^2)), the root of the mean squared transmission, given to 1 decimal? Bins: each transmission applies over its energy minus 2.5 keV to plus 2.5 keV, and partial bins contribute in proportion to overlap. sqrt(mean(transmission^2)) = 12.4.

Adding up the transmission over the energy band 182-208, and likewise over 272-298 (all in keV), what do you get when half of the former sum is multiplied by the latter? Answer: 2074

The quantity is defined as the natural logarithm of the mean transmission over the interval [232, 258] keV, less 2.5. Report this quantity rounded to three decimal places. 0.167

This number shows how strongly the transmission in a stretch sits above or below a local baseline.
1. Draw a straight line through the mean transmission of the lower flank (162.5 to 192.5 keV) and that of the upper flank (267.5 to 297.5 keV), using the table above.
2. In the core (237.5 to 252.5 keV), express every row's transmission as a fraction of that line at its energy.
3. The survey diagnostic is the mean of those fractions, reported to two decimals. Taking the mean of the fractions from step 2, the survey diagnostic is 1.11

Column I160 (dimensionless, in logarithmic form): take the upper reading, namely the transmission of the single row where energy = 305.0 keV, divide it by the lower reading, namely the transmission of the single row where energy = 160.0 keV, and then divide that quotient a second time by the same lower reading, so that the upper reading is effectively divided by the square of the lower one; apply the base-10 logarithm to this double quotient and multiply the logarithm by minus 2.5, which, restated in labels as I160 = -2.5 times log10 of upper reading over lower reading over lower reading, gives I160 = 2.74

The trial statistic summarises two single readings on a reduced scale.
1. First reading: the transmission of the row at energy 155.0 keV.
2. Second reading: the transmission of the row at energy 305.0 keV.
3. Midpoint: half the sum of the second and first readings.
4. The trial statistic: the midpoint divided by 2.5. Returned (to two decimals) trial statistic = 5.54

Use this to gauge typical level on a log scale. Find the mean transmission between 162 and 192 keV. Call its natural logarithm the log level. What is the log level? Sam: 2.629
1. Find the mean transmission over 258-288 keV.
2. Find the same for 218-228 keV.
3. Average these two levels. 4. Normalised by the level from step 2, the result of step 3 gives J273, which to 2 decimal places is 0.97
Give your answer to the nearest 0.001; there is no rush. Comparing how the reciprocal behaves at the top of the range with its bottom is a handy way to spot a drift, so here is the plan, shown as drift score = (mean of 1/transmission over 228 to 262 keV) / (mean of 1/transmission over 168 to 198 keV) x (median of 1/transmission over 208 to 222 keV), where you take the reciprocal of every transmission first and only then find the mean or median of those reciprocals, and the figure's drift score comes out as 0.066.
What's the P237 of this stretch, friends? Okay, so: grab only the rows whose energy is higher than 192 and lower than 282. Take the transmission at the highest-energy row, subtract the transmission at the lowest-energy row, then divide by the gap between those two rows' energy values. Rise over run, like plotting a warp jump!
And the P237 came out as -0.01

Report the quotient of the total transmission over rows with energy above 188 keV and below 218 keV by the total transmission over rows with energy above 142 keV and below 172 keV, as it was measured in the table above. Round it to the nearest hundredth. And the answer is 1.00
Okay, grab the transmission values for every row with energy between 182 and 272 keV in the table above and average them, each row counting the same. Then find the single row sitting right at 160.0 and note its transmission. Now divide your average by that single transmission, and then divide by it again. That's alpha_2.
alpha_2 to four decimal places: 0.0748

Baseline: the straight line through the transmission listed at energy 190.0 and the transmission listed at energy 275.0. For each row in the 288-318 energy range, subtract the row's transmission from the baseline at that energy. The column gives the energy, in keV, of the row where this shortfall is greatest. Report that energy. 295.0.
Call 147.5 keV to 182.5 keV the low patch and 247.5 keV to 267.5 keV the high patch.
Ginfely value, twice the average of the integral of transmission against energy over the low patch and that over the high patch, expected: 764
